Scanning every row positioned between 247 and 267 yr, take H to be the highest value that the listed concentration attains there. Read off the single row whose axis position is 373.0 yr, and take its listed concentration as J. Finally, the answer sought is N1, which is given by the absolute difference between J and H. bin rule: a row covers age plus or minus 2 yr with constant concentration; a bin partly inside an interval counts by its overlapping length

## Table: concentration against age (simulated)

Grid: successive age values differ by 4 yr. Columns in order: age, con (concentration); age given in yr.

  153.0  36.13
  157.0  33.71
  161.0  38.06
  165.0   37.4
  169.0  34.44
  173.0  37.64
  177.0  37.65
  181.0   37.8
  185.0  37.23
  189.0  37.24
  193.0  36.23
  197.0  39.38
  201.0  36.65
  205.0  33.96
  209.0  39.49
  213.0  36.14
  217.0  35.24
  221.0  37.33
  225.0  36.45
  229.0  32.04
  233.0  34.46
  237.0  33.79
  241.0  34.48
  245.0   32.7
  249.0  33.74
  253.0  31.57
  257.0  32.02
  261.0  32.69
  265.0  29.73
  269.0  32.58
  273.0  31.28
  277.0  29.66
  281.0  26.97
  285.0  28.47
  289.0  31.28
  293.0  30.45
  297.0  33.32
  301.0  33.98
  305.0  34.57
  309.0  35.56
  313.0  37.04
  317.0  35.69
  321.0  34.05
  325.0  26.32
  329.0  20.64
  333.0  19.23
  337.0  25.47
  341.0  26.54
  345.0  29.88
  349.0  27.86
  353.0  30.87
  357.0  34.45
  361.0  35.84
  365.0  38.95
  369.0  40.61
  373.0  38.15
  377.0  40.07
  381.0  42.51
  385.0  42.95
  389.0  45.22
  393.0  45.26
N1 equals 4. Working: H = 33.74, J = 38.15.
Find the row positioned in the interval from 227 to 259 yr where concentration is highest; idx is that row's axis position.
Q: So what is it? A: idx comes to 241.0 yr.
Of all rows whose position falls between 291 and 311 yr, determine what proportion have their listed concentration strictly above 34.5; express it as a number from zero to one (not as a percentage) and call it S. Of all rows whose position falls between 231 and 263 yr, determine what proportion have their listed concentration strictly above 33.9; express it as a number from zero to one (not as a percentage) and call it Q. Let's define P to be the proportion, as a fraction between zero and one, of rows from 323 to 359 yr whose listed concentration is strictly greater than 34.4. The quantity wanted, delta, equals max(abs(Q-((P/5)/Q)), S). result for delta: 0.4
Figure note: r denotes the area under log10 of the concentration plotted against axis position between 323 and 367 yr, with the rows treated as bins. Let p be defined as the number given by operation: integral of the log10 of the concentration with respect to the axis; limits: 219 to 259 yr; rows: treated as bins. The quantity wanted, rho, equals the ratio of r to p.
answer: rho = 1.0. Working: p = 61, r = 64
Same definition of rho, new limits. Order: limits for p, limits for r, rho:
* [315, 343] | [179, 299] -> 4.6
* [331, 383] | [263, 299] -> 0.7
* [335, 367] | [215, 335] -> 3.8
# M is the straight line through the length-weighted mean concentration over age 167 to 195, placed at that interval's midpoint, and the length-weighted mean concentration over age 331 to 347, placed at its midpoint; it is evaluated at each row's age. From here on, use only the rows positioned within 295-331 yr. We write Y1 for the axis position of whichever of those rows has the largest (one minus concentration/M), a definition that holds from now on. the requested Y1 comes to 329.0 yr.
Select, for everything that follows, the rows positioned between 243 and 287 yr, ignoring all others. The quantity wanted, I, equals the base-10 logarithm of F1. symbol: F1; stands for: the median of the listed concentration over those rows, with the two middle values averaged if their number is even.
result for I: 1.50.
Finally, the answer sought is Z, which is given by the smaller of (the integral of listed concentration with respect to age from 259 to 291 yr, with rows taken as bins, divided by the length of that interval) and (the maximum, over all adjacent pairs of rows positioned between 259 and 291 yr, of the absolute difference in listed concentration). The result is 3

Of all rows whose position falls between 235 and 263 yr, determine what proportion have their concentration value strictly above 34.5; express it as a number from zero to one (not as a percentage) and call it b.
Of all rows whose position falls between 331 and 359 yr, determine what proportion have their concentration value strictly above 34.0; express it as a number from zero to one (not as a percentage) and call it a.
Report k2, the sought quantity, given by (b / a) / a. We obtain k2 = 0.0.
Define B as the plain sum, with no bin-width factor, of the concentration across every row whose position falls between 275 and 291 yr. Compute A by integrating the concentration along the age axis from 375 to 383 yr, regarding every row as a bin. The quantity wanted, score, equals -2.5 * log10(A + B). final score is -6.63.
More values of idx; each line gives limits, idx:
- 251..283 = 261.0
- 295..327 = 313.0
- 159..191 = 161.0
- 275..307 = 305.0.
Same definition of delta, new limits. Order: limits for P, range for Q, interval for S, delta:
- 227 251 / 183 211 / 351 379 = 0.9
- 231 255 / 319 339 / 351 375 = 0.7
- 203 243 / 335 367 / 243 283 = 0.0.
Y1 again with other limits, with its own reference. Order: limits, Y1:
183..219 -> 205.0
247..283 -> 281.0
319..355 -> 333.0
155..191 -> 157.0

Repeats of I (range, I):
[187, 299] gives 1.53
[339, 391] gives 1.58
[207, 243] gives 1.55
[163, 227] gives 1.57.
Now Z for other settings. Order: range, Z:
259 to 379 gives 8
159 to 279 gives 6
